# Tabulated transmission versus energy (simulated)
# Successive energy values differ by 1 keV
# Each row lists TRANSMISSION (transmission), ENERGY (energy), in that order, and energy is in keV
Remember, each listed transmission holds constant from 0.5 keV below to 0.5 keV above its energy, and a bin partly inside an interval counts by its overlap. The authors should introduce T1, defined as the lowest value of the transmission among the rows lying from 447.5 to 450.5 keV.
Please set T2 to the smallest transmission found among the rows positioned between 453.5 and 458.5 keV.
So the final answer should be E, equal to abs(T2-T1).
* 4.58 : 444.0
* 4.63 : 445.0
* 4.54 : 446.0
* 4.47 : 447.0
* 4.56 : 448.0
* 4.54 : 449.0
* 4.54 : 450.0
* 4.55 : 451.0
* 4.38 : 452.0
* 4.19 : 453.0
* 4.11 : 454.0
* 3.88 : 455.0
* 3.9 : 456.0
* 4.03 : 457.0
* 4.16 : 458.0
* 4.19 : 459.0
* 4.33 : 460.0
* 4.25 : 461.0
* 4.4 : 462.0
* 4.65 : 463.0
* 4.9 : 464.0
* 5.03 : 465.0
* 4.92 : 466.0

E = 0.66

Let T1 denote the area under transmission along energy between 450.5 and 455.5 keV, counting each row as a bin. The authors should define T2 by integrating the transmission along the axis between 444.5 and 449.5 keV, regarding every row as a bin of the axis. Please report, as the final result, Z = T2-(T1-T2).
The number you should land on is 24.4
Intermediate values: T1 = 21.1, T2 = 22.7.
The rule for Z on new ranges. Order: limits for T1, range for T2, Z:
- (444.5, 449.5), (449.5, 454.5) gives 20.8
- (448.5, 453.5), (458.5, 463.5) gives 21.4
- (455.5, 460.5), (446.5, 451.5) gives 24.7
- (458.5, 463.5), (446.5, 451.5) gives 23.5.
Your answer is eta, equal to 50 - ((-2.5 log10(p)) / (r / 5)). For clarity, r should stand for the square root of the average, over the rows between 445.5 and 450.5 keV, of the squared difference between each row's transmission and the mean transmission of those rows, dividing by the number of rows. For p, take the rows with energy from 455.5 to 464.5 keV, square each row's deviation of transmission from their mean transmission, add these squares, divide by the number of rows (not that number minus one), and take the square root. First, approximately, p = 0.29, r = 0.03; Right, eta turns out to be -167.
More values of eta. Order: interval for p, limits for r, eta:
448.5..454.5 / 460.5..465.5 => 18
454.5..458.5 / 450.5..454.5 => -19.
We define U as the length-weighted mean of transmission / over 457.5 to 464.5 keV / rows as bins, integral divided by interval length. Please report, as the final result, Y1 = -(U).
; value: -4.41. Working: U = 4.41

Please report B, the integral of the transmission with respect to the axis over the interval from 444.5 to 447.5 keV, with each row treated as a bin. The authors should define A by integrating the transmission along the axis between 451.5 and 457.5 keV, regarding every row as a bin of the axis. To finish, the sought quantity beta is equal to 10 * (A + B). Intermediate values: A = 24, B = 14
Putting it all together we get 381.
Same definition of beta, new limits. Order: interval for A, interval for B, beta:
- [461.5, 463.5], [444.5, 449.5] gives 318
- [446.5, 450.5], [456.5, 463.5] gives 481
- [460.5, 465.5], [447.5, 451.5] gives 414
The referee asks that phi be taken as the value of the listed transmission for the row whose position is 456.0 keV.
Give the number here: 3.9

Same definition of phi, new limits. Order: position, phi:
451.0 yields 4.55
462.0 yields 4.4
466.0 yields 4.92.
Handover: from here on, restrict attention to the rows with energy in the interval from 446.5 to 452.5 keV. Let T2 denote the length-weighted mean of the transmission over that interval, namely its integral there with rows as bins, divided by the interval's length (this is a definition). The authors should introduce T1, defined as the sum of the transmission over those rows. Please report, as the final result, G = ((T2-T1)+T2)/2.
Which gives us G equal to -9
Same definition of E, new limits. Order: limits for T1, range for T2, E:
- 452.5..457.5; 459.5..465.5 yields 0.37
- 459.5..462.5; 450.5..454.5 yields 0.14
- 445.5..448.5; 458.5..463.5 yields 0.28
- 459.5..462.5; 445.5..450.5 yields 0.22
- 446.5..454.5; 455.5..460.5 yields 0.21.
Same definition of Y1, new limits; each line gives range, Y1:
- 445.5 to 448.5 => -4.52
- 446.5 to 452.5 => -4.51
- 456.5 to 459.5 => -4.13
